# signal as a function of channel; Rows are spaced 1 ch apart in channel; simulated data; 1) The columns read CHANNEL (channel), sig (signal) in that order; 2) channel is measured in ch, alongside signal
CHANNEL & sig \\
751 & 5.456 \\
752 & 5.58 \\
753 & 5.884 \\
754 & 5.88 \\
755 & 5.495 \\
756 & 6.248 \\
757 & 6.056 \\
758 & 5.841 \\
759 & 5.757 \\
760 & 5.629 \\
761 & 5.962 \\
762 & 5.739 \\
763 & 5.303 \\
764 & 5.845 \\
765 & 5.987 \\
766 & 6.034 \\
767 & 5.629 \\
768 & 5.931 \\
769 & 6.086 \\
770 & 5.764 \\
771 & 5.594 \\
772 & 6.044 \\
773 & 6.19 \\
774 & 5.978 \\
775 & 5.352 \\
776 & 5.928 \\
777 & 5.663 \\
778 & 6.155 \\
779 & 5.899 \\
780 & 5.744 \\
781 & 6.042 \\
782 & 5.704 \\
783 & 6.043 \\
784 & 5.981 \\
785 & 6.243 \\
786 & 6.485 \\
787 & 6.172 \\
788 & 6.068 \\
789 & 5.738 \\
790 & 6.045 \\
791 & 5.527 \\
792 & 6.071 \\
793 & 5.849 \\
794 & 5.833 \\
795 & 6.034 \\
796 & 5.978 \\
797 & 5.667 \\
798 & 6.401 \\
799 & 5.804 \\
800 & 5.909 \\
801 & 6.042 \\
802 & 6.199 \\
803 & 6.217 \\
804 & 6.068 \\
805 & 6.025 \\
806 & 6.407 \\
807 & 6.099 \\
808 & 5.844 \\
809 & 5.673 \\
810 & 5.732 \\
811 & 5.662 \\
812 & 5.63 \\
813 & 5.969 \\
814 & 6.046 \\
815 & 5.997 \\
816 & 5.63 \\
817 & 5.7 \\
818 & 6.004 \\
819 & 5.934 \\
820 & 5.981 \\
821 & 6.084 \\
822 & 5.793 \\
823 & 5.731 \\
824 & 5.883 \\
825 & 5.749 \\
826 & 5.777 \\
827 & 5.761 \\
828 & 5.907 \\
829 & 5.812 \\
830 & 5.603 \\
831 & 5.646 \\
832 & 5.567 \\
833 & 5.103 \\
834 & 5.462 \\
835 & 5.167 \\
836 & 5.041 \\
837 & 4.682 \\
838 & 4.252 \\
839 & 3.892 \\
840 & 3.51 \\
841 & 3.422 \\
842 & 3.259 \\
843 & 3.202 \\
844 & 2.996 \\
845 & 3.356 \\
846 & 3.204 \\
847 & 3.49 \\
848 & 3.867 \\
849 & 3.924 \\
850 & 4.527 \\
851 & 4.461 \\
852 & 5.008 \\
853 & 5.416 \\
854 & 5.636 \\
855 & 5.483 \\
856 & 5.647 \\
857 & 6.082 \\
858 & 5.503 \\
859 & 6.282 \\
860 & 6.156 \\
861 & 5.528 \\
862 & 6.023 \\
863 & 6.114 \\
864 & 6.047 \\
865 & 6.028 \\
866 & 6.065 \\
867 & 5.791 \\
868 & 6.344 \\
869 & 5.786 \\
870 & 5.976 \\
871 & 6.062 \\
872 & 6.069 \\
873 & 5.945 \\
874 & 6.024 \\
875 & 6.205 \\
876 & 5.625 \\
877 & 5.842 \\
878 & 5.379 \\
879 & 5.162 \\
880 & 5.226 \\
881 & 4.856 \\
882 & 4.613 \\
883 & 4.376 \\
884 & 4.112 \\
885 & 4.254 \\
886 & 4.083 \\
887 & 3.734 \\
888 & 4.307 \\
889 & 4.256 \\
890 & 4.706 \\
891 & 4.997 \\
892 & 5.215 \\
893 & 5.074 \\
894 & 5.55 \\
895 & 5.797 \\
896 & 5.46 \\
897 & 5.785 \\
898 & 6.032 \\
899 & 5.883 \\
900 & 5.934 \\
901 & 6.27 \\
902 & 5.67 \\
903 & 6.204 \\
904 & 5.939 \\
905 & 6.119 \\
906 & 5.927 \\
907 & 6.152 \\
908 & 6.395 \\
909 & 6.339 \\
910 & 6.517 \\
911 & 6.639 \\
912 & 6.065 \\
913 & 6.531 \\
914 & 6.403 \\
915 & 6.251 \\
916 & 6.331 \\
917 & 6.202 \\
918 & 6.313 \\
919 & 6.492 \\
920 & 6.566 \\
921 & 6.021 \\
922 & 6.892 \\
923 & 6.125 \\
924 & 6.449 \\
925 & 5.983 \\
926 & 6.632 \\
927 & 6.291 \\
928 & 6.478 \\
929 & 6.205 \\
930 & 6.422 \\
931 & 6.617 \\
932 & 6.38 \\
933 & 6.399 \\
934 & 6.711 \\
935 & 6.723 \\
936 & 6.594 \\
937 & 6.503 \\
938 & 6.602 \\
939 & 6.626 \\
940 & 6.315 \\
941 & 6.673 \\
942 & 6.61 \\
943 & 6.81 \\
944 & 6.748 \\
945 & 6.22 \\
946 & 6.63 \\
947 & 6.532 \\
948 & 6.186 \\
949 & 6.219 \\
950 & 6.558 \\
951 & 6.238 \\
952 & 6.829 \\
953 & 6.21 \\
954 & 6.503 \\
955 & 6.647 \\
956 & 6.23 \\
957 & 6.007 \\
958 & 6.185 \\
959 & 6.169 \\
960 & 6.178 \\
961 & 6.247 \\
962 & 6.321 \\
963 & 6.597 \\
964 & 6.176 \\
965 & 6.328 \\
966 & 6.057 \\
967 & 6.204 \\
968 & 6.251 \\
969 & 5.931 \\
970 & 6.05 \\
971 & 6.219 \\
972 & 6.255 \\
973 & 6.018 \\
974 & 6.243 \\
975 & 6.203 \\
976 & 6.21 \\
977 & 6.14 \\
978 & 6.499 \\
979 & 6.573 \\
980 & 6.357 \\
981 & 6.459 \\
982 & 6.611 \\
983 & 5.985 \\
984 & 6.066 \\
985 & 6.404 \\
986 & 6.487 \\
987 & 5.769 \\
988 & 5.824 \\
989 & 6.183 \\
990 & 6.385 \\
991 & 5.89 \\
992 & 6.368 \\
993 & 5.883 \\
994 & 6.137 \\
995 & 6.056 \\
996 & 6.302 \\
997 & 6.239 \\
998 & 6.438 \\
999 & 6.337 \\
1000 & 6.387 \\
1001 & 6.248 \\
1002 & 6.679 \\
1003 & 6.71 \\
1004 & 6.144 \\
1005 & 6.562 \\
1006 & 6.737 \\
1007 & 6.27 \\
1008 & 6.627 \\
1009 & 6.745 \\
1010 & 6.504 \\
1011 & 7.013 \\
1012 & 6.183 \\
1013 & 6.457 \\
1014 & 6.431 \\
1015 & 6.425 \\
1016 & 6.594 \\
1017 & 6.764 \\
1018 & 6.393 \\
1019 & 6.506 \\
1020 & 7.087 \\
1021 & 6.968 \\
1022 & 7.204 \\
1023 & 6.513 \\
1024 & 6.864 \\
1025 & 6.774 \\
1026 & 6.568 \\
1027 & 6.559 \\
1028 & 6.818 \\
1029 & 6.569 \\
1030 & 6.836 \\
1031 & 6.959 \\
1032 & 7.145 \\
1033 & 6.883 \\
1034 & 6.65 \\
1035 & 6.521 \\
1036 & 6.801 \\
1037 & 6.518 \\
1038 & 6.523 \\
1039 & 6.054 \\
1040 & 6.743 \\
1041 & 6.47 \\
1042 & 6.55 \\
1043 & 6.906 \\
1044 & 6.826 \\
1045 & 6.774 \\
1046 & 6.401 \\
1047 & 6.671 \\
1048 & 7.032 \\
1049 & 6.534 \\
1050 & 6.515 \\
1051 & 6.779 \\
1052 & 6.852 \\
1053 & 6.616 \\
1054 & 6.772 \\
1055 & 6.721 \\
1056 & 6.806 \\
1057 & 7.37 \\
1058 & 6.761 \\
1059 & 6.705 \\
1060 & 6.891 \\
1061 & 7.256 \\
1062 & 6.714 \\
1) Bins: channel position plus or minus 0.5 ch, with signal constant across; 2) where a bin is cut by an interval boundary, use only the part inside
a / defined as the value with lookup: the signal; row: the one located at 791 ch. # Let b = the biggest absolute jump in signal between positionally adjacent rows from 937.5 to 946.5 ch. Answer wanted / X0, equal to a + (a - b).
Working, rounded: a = 5.527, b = 0.53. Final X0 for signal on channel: 10.5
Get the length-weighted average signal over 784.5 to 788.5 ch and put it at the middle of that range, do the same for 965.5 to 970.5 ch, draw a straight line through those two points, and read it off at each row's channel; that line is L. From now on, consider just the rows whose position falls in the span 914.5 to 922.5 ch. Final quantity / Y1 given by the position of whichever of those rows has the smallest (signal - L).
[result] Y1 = 921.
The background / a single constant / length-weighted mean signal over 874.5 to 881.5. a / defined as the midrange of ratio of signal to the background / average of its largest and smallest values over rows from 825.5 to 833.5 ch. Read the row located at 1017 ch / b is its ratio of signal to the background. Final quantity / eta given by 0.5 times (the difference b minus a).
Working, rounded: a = 1.01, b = 1.24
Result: 0.12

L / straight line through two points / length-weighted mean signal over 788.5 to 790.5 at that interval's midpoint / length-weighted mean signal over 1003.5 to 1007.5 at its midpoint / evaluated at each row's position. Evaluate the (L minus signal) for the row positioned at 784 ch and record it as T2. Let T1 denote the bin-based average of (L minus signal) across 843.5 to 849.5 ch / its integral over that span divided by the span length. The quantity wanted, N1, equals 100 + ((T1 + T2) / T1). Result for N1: 101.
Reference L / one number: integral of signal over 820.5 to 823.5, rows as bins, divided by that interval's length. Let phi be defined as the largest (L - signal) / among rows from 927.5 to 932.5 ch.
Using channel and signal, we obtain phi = -0.3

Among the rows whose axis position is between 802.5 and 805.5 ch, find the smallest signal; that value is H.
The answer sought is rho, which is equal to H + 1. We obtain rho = 7.0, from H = 6.025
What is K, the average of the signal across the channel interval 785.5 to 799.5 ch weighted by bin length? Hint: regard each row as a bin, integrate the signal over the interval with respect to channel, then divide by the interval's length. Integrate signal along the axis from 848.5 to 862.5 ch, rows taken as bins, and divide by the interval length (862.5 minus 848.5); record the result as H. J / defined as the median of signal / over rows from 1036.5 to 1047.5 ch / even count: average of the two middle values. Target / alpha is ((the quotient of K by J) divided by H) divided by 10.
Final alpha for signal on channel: 0.0169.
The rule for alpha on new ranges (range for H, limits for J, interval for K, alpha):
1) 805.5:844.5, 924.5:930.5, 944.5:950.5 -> 0.0189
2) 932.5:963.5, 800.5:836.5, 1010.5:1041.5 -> 0.0178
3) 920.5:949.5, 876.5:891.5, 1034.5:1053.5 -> 0.0222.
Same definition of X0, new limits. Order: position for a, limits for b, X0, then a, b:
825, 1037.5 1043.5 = 10.8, 5.749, 0.69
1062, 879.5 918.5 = 12.8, 6.714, 0.60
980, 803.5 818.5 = 12.3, 6.357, 0.38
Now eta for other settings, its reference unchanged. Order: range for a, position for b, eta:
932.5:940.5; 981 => -0.01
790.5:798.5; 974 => 0.03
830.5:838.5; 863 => 0.11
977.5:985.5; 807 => -0.02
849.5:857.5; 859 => 0.09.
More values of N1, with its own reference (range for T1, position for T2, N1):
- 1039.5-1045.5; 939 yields 103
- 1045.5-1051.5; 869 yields 98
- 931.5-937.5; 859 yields 102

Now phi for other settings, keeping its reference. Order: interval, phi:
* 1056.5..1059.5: -0.8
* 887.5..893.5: 1.6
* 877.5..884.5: 1.8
